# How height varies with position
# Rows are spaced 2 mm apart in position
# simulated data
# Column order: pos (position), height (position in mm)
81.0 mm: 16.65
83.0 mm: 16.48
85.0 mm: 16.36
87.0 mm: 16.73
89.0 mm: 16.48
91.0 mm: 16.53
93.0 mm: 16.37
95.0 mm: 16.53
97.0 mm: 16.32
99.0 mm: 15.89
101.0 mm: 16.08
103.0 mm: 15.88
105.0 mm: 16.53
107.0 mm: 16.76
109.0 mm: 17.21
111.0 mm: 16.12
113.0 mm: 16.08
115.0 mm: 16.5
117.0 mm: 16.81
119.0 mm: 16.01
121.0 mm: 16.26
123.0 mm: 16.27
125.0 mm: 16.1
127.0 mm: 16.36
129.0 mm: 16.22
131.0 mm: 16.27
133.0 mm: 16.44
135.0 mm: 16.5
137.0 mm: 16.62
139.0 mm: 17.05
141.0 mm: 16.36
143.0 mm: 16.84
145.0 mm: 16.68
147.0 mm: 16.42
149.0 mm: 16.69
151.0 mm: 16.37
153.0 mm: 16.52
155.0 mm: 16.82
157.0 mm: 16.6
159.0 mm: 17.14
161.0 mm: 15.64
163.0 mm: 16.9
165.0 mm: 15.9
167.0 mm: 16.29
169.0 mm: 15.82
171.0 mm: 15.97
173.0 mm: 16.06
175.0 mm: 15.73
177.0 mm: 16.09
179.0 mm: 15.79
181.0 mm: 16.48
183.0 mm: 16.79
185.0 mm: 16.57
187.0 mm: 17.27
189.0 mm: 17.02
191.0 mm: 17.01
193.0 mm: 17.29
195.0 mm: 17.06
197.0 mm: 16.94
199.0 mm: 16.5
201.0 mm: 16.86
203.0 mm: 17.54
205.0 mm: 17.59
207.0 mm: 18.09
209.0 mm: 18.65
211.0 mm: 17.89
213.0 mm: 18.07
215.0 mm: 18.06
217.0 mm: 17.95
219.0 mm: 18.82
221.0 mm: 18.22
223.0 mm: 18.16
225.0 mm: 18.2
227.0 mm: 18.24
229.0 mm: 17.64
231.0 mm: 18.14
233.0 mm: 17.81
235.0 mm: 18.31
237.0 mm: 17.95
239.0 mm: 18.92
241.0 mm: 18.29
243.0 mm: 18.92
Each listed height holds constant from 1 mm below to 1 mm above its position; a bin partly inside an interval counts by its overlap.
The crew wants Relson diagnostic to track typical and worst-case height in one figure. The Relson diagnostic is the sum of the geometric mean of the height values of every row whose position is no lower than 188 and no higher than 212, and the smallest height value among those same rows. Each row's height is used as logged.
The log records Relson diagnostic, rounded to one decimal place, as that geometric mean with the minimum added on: 33.9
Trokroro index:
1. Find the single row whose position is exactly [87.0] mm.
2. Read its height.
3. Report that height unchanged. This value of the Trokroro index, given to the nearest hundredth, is 16.73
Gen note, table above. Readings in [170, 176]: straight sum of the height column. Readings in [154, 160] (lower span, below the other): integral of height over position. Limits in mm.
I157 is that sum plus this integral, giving 149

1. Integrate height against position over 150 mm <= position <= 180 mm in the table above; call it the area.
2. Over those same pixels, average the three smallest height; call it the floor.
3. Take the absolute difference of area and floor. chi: 472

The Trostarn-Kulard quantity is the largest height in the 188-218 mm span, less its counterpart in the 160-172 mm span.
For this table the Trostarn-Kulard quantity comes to 1.75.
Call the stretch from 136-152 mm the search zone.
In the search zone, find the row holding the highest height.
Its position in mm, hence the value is 139.0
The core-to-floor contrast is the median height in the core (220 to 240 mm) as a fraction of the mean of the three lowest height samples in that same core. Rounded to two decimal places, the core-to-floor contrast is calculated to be 1.02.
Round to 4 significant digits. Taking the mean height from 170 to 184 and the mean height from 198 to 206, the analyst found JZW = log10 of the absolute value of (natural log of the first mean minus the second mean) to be 1.157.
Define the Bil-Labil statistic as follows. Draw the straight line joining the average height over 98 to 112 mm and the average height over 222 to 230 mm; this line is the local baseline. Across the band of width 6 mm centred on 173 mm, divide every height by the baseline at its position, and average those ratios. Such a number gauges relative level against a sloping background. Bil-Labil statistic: 0.920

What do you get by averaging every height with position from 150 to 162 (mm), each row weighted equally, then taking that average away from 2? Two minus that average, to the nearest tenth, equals -14.5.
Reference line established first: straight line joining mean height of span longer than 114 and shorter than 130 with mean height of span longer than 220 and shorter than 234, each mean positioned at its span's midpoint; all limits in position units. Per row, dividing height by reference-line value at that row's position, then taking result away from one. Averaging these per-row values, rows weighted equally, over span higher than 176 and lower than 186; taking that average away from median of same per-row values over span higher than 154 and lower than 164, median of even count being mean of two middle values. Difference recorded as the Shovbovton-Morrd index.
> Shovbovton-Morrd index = -0.049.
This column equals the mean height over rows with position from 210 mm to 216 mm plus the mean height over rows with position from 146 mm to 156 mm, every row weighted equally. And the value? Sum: 34.6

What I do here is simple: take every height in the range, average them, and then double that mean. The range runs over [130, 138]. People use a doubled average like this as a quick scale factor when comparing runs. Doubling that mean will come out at 32.9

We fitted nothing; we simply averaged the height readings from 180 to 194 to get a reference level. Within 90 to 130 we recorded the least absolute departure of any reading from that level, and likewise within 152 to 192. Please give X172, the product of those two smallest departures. 0.0020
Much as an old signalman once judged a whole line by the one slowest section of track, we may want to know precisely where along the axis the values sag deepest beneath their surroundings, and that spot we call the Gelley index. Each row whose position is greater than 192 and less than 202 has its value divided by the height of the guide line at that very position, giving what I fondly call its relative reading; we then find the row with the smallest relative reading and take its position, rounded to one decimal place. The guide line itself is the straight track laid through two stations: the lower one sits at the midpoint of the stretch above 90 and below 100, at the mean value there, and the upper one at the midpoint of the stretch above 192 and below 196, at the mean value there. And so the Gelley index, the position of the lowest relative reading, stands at 199.0 mm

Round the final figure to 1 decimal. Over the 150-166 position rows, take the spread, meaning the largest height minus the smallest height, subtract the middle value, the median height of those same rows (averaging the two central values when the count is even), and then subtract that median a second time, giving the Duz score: -31.6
